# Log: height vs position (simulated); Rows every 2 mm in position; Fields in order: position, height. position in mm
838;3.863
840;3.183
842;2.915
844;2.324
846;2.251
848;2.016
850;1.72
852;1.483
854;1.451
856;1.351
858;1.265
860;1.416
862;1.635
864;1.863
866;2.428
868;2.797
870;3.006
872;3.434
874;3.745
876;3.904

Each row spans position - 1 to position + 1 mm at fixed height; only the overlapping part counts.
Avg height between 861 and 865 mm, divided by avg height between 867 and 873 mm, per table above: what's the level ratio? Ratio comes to 0.6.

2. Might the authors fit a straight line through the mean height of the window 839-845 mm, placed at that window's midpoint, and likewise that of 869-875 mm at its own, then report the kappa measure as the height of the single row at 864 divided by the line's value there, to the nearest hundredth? 0.58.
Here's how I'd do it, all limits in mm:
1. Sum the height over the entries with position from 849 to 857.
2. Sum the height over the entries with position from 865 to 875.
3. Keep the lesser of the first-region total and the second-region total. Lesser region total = 6.0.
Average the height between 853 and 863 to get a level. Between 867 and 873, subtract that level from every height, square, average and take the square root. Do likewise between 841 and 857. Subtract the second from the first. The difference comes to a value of 1.0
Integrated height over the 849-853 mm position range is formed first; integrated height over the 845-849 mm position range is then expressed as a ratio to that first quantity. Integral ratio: 1.3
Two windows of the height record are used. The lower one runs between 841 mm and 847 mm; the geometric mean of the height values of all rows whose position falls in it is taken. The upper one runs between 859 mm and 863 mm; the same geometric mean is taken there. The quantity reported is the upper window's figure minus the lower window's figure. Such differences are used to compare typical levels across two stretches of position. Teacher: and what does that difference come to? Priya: -1.0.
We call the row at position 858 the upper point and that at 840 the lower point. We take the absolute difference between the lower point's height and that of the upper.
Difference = 1.9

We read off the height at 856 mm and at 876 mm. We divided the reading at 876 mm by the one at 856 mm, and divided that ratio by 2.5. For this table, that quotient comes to 1.2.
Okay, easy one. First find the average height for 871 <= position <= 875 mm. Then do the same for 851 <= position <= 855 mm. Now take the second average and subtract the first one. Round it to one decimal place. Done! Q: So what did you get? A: -2.1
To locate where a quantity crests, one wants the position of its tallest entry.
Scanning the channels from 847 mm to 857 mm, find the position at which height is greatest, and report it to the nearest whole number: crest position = 848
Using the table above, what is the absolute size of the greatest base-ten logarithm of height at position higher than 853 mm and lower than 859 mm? 0.16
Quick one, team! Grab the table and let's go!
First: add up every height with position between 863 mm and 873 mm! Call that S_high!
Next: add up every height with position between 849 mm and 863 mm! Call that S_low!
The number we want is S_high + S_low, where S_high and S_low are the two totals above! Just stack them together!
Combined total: 24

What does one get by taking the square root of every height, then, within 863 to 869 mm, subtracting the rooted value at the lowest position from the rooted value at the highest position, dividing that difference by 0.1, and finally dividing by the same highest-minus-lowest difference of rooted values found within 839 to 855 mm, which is -5.3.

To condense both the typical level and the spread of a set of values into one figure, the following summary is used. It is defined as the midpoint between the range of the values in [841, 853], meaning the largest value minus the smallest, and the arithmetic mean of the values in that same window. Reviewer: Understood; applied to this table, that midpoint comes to 1.78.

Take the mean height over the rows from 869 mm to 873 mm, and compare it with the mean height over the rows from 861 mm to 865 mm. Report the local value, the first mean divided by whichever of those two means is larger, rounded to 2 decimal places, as 1.00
